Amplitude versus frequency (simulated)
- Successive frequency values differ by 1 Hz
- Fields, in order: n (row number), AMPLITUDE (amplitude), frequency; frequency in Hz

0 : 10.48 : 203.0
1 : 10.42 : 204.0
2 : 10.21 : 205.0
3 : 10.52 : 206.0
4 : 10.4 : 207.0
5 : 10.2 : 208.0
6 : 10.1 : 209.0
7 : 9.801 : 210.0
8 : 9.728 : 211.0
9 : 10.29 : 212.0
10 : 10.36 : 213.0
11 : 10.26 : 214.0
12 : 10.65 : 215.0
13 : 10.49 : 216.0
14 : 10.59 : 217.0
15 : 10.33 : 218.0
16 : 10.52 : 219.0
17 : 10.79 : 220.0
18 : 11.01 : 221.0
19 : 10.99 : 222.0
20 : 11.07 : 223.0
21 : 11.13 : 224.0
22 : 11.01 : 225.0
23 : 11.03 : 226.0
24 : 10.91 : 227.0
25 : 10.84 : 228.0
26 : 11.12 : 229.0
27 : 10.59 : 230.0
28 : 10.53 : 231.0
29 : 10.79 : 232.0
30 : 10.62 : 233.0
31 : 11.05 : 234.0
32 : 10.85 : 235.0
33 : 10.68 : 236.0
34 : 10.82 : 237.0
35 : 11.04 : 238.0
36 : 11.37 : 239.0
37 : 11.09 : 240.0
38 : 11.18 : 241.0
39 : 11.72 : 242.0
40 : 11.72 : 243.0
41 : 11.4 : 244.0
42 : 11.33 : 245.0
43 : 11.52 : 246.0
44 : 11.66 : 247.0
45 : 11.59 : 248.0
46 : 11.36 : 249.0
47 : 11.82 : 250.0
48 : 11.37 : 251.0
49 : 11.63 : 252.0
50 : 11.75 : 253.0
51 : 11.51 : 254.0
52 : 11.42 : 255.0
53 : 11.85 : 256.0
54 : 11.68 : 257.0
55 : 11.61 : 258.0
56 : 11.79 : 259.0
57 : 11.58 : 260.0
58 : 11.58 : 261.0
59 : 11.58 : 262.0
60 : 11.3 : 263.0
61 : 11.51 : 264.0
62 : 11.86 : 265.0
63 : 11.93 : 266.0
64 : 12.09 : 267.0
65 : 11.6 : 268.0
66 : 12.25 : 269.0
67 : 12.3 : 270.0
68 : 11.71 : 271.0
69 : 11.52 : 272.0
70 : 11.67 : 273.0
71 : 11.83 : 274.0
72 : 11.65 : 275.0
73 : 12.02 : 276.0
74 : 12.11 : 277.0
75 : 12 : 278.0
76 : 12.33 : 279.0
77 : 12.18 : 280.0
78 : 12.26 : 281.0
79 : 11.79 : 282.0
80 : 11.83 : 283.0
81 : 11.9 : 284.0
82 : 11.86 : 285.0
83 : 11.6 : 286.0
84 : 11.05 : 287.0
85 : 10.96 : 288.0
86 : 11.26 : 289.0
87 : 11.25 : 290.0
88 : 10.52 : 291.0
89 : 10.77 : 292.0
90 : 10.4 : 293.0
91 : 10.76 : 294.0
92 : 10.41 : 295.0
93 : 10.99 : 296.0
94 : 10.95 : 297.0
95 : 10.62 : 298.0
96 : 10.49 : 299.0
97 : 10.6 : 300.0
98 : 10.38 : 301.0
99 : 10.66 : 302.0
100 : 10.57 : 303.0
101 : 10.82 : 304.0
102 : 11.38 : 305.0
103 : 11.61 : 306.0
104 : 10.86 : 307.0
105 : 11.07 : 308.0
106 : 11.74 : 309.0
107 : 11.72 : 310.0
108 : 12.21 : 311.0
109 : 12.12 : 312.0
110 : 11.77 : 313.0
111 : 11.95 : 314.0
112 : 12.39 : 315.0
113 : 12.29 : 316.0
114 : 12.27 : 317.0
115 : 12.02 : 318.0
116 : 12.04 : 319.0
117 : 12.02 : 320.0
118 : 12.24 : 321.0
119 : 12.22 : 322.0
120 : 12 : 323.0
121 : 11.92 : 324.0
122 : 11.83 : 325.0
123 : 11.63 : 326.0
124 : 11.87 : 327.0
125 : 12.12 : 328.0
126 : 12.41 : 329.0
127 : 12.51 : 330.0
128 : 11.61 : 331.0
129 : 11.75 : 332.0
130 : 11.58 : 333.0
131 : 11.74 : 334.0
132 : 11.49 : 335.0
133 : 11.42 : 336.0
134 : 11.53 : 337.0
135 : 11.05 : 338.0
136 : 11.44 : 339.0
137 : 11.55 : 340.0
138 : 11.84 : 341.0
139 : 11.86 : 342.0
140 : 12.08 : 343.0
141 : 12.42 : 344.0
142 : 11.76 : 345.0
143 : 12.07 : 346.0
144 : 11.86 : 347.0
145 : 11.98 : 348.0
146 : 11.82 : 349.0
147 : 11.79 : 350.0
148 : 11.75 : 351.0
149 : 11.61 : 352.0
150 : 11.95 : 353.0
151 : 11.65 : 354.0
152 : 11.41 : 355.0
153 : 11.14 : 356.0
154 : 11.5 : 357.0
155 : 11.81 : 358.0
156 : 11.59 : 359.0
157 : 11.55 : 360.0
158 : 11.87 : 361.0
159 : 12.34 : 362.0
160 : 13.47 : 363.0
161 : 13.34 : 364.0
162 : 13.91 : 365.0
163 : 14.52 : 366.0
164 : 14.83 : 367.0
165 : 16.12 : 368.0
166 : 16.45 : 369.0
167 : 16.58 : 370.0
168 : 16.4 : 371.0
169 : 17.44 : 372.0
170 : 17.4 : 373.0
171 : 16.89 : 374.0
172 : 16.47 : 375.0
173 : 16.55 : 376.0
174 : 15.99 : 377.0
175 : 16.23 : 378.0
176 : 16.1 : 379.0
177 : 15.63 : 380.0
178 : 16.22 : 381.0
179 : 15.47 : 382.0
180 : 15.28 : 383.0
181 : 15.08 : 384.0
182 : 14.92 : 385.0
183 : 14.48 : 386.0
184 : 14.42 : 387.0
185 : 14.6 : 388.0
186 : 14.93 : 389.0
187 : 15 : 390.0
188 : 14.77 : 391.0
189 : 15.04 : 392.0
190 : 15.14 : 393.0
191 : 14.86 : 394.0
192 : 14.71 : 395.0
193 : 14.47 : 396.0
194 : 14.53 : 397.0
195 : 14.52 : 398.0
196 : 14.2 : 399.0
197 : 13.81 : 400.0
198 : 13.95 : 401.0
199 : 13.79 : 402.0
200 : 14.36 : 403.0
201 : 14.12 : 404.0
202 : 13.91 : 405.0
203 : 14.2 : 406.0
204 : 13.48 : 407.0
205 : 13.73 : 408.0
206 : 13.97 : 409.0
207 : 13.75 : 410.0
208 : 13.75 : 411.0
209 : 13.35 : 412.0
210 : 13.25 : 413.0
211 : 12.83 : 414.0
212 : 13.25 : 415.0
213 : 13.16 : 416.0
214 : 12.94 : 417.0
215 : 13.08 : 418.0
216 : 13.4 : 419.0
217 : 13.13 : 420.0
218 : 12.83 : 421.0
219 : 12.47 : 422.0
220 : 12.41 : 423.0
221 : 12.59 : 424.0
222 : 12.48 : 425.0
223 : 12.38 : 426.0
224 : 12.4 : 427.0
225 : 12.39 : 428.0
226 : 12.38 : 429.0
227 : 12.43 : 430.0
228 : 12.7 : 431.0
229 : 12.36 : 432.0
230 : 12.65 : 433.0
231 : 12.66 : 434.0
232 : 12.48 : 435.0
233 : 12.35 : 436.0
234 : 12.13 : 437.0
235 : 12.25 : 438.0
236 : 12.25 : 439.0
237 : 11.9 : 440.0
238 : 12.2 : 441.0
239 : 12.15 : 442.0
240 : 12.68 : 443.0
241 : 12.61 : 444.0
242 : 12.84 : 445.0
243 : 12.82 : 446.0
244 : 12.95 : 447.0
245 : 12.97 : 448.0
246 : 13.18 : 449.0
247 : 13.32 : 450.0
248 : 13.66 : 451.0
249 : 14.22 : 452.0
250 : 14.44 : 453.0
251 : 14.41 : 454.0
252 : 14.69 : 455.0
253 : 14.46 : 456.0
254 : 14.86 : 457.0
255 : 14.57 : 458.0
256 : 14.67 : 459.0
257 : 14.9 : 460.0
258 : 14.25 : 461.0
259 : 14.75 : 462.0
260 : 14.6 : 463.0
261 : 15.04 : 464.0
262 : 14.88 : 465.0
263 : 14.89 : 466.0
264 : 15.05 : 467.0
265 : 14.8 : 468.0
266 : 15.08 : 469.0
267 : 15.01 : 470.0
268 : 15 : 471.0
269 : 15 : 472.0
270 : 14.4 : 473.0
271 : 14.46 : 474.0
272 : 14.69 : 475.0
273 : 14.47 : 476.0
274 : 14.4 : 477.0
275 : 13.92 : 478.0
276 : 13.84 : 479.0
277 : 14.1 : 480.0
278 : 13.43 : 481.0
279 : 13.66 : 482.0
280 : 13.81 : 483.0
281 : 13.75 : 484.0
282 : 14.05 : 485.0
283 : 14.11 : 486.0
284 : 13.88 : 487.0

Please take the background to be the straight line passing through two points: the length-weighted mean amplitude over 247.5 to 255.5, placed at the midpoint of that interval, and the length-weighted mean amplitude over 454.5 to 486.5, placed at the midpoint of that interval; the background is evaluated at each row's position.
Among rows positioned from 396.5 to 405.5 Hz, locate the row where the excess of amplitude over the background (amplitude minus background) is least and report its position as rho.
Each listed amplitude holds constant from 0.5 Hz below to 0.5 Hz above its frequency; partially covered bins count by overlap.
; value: 402.0 Hz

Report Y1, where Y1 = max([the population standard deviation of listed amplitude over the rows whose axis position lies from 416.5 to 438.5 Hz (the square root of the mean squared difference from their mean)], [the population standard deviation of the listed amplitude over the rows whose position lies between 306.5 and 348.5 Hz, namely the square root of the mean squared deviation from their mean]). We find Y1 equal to 0.4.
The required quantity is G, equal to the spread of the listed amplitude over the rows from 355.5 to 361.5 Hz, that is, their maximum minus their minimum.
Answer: 0.7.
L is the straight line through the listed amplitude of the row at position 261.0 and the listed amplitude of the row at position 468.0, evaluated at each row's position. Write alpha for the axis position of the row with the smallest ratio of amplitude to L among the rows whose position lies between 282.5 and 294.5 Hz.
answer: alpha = 293.0 Hz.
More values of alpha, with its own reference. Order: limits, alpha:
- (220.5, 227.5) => 227.0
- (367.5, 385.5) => 385.0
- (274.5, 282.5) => 275.0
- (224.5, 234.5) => 231.0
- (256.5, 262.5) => 262.0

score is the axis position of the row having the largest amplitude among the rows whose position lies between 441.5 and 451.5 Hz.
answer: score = 451.0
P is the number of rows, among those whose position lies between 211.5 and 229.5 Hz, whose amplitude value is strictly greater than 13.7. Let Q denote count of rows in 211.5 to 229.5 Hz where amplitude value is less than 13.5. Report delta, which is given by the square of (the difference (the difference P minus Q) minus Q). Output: 1296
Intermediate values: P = 0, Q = 18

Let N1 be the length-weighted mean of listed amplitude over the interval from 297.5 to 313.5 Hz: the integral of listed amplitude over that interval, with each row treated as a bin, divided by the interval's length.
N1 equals 11.2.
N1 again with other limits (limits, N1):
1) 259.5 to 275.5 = 11.7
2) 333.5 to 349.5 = 11.7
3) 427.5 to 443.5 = 12.4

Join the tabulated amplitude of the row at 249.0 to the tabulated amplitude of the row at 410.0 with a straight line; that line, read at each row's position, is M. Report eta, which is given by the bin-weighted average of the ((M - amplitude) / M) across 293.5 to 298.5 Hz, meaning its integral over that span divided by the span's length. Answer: 0.11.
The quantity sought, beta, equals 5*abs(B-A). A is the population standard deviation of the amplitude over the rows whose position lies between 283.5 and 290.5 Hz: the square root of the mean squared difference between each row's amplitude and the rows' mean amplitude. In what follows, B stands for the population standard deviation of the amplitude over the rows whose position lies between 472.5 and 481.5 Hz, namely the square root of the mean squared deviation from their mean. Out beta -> 0.13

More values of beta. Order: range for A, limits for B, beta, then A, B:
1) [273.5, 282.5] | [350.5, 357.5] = 0.12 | 0.21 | 0.24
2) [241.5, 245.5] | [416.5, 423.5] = 0.76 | 0.18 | 0.33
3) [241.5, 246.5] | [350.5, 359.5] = 0.31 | 0.16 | 0.22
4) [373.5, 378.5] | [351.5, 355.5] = 0.55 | 0.30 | 0.19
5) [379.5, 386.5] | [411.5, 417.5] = 1.65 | 0.51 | 0.18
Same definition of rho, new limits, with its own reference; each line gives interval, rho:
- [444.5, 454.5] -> 446.0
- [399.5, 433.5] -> 432.0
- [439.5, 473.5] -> 440.0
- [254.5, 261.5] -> 255.0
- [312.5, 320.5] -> 313.0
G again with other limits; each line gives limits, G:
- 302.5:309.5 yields 1.2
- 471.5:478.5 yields 1.1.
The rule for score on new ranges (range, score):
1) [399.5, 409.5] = 403.0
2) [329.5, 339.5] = 330.0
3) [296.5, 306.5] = 306.0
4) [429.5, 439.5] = 431.0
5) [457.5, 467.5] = 467.0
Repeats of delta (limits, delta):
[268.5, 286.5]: 1296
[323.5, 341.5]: 1296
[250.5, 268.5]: 1296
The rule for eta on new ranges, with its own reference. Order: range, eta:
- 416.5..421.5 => 0.06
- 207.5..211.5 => 0.08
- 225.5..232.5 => 0.02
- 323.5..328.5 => 0.05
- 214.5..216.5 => 0.03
